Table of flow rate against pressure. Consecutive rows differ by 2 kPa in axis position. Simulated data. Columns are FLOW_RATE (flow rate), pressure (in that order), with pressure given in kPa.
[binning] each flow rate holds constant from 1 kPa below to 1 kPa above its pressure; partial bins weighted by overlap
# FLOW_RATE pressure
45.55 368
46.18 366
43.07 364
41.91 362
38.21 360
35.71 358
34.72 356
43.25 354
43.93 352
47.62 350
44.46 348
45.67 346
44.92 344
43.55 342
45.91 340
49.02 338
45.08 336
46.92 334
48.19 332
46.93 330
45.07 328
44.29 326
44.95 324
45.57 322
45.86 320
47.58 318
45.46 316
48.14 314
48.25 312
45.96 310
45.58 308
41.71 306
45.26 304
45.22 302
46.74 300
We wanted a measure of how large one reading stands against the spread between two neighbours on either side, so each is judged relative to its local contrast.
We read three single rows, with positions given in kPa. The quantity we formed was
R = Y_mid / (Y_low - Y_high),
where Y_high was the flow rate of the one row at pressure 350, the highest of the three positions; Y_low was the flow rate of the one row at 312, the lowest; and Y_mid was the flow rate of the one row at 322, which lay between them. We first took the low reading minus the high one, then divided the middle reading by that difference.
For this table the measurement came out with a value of 72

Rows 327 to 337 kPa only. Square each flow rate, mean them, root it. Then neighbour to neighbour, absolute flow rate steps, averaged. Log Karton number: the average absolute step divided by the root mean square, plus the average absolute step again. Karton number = 1.6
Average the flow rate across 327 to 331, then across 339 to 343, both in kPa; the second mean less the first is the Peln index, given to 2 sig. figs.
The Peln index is -1.3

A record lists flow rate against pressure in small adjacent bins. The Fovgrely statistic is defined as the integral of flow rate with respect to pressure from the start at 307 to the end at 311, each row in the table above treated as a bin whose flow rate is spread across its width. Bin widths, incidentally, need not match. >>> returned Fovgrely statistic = 183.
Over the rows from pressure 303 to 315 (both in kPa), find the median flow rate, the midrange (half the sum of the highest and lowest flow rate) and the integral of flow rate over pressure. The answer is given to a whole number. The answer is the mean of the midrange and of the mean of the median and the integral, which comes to 171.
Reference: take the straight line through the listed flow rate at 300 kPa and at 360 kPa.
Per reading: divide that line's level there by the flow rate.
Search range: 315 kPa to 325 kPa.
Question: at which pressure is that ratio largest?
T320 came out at 316 kPa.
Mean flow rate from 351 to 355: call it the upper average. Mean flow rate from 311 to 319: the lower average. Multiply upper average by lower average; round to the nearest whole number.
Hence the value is 2064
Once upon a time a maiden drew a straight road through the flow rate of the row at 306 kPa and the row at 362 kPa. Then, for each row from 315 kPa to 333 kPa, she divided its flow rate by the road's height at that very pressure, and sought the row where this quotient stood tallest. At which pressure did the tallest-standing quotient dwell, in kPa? 332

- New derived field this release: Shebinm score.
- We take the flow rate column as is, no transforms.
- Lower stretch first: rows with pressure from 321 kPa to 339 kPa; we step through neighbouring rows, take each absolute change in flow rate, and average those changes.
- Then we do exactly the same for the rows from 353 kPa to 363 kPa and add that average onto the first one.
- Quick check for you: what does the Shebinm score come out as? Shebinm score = 5.5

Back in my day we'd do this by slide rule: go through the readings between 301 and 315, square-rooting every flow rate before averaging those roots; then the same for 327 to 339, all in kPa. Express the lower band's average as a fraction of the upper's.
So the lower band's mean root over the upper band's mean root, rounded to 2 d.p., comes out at 0.99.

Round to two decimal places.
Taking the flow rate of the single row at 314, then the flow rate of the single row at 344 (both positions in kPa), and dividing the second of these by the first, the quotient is 0.93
